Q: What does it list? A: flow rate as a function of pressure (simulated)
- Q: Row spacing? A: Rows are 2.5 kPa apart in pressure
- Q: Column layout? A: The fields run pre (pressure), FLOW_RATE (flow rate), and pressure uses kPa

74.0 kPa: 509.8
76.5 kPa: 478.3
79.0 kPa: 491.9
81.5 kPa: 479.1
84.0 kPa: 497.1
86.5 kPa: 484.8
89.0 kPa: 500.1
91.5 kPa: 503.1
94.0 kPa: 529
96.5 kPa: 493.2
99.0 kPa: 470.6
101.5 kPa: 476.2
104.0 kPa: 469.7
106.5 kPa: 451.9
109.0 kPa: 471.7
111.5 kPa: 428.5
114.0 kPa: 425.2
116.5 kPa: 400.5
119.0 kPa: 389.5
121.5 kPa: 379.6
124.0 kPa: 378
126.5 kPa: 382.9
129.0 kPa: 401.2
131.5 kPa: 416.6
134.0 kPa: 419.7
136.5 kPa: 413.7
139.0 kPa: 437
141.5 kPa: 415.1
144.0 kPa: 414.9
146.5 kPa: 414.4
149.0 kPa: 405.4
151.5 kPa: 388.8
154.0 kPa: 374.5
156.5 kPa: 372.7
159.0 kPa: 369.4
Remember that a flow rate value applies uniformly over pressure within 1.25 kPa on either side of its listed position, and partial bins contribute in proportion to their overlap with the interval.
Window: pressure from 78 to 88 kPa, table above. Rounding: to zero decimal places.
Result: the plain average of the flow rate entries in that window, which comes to 488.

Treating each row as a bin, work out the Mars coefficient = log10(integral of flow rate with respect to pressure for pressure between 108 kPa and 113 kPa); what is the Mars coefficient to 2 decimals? 3.35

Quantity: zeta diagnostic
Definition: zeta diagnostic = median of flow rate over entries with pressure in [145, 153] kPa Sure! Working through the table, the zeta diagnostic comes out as 405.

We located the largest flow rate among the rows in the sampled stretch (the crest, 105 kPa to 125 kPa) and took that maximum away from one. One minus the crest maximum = -471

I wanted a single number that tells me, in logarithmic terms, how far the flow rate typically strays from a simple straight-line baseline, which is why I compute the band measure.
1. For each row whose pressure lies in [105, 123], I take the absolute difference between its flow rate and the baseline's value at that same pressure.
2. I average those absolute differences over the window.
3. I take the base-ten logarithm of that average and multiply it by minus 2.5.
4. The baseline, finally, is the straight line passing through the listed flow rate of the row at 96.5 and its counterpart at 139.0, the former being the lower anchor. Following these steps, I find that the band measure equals -4.23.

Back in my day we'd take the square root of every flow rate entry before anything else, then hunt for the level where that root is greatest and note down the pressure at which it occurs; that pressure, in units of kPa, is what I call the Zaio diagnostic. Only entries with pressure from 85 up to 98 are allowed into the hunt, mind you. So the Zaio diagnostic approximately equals 94.0 kPa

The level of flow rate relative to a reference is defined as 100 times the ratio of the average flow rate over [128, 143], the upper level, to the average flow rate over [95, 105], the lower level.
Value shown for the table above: 87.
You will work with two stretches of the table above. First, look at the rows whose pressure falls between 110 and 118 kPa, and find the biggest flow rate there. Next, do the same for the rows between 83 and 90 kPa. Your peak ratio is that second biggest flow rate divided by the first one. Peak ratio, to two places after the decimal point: 1.17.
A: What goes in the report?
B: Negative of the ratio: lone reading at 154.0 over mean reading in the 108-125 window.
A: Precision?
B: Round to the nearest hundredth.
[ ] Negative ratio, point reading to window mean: -0.91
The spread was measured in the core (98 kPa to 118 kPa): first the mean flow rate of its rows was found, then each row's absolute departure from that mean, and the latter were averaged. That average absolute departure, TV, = 23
